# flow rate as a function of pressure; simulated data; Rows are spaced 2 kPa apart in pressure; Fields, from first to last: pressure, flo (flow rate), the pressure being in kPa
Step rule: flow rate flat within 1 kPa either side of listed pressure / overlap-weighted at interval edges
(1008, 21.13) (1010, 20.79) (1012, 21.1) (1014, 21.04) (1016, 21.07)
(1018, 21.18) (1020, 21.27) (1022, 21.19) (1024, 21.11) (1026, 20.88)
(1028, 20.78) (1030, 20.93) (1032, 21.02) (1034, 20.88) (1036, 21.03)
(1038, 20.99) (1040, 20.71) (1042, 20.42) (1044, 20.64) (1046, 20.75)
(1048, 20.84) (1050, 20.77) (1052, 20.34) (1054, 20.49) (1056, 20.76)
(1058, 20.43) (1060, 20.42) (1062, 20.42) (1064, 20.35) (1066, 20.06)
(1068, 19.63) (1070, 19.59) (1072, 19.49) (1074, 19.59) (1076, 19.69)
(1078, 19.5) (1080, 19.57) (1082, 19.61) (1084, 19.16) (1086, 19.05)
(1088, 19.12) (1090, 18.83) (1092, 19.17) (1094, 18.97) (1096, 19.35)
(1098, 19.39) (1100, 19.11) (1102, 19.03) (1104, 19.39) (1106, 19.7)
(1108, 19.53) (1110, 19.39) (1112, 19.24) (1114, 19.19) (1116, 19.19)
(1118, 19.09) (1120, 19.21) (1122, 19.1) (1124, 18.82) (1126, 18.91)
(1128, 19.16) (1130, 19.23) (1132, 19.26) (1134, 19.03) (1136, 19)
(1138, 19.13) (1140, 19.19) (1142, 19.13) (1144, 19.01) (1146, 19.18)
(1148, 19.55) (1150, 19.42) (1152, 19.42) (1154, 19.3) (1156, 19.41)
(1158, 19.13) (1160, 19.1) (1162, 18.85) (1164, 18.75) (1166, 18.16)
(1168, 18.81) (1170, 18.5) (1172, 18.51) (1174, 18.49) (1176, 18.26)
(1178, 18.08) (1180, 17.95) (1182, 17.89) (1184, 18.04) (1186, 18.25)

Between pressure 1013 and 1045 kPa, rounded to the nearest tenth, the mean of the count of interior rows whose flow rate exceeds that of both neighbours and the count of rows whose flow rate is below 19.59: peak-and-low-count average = 1.5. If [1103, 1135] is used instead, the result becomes 9.0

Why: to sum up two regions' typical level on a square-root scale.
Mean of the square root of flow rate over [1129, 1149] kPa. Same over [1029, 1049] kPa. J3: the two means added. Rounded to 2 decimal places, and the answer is 8.94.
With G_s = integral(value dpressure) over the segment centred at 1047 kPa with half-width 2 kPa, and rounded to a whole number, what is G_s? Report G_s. 83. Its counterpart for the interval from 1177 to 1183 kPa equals 108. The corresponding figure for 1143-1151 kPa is 154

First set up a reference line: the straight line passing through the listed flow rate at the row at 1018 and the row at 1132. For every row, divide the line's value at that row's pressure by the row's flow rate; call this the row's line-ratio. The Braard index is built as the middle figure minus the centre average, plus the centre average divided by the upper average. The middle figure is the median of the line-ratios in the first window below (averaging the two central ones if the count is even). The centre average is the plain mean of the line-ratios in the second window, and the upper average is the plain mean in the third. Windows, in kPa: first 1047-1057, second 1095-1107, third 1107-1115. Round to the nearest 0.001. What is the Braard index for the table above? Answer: 0.979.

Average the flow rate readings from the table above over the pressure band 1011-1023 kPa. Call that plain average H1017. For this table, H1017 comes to 21.1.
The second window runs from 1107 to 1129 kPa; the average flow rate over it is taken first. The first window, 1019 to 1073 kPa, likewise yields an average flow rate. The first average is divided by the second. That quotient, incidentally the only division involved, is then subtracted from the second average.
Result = 18.1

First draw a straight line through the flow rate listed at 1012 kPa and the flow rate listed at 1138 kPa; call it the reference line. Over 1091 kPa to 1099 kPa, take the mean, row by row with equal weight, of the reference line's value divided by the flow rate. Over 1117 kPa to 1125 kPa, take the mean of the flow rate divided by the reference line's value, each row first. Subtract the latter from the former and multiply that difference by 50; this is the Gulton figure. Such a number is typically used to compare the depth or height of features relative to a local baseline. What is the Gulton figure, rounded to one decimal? 2.4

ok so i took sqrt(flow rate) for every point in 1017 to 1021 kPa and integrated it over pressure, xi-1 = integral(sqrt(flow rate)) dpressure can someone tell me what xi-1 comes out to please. 18.43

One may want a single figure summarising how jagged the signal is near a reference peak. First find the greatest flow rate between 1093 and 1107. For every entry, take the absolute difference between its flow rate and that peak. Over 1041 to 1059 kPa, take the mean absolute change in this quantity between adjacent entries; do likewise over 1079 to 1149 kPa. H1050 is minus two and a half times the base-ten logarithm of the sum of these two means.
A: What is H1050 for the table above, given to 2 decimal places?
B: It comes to 1.06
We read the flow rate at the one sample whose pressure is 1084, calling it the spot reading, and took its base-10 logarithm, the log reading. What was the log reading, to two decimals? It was 1.28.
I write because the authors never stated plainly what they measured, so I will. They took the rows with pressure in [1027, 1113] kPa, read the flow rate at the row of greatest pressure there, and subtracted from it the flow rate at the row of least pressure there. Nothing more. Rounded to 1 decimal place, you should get -1.5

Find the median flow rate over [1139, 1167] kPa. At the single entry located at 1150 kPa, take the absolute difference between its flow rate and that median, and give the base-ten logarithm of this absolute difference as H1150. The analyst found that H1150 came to -0.6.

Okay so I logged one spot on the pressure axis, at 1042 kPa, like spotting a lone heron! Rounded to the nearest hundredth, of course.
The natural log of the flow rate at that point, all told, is 3.02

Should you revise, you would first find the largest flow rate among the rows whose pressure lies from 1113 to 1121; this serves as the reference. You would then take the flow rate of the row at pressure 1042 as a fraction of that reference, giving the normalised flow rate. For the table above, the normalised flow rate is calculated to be 1.06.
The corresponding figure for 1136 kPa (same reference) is 0.99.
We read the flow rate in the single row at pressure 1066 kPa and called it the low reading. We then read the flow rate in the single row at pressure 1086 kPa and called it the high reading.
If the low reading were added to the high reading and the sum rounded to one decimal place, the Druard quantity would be 39.1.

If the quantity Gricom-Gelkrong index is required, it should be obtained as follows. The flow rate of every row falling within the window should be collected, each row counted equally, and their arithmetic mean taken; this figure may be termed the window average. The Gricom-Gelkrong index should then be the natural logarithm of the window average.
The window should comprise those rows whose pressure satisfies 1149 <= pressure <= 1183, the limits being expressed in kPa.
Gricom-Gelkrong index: 2.93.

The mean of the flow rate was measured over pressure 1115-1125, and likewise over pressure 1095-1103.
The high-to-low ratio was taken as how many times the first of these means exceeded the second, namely 0.99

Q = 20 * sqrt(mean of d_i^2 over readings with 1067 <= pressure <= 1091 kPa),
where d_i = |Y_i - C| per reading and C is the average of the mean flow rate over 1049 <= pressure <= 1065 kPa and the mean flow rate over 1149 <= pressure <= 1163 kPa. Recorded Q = 11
